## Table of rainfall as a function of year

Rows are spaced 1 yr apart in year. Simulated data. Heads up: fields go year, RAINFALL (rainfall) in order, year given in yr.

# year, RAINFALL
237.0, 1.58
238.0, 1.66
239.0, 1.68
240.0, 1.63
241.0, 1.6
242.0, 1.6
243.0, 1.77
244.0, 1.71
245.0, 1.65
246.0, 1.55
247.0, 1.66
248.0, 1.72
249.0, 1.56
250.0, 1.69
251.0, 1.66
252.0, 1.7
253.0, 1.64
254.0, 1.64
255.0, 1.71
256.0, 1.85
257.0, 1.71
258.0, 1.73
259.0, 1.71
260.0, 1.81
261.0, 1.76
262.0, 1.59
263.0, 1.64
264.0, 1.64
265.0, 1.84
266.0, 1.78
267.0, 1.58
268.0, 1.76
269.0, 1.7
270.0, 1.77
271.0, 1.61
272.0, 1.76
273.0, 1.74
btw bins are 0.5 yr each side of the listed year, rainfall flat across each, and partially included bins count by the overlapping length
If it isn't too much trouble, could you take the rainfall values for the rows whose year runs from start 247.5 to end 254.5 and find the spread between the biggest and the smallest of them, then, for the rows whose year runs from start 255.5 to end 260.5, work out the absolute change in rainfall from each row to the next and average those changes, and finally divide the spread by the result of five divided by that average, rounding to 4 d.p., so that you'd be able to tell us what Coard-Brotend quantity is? 0.0022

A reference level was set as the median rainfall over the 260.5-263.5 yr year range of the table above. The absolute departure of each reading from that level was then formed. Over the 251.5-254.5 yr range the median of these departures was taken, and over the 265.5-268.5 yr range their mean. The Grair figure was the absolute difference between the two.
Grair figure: 0.107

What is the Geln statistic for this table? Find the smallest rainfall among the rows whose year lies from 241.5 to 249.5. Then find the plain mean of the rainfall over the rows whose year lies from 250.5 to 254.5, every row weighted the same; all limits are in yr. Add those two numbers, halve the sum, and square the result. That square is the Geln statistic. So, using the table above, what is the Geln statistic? 2.58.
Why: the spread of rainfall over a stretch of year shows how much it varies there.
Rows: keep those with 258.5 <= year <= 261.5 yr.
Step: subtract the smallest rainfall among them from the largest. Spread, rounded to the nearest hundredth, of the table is 0.10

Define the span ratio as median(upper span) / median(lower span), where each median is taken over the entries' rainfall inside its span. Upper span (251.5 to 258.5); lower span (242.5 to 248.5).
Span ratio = 1.01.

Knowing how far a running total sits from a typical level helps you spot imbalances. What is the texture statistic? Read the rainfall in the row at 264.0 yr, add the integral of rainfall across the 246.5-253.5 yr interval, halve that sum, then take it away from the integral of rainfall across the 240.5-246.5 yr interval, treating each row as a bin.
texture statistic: 3.2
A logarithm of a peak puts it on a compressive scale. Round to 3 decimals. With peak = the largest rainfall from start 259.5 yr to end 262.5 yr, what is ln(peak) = 0.593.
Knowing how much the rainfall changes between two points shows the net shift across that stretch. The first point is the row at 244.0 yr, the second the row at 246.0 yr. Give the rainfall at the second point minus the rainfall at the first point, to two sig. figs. -0.16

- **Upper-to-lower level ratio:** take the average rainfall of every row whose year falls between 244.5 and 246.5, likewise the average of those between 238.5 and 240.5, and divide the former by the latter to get 0.97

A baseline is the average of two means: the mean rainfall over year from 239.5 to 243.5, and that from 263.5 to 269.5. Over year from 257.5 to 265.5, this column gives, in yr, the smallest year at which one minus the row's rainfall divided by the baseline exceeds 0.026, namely 262.0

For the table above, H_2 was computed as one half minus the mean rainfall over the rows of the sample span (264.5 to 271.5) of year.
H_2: -1.22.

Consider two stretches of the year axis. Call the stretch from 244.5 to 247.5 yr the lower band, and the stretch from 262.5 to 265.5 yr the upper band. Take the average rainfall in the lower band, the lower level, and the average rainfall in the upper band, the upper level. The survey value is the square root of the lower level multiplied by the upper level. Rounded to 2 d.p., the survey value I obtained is 1.66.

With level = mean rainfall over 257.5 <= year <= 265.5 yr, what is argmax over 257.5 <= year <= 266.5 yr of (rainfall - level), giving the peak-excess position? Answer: 265.0 yr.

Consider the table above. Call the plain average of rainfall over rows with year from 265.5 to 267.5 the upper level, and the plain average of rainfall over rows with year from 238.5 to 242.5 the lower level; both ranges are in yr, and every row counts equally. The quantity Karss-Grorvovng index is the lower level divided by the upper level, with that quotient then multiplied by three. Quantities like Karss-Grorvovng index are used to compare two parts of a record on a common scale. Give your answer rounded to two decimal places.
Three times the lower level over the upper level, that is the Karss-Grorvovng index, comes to 2.91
